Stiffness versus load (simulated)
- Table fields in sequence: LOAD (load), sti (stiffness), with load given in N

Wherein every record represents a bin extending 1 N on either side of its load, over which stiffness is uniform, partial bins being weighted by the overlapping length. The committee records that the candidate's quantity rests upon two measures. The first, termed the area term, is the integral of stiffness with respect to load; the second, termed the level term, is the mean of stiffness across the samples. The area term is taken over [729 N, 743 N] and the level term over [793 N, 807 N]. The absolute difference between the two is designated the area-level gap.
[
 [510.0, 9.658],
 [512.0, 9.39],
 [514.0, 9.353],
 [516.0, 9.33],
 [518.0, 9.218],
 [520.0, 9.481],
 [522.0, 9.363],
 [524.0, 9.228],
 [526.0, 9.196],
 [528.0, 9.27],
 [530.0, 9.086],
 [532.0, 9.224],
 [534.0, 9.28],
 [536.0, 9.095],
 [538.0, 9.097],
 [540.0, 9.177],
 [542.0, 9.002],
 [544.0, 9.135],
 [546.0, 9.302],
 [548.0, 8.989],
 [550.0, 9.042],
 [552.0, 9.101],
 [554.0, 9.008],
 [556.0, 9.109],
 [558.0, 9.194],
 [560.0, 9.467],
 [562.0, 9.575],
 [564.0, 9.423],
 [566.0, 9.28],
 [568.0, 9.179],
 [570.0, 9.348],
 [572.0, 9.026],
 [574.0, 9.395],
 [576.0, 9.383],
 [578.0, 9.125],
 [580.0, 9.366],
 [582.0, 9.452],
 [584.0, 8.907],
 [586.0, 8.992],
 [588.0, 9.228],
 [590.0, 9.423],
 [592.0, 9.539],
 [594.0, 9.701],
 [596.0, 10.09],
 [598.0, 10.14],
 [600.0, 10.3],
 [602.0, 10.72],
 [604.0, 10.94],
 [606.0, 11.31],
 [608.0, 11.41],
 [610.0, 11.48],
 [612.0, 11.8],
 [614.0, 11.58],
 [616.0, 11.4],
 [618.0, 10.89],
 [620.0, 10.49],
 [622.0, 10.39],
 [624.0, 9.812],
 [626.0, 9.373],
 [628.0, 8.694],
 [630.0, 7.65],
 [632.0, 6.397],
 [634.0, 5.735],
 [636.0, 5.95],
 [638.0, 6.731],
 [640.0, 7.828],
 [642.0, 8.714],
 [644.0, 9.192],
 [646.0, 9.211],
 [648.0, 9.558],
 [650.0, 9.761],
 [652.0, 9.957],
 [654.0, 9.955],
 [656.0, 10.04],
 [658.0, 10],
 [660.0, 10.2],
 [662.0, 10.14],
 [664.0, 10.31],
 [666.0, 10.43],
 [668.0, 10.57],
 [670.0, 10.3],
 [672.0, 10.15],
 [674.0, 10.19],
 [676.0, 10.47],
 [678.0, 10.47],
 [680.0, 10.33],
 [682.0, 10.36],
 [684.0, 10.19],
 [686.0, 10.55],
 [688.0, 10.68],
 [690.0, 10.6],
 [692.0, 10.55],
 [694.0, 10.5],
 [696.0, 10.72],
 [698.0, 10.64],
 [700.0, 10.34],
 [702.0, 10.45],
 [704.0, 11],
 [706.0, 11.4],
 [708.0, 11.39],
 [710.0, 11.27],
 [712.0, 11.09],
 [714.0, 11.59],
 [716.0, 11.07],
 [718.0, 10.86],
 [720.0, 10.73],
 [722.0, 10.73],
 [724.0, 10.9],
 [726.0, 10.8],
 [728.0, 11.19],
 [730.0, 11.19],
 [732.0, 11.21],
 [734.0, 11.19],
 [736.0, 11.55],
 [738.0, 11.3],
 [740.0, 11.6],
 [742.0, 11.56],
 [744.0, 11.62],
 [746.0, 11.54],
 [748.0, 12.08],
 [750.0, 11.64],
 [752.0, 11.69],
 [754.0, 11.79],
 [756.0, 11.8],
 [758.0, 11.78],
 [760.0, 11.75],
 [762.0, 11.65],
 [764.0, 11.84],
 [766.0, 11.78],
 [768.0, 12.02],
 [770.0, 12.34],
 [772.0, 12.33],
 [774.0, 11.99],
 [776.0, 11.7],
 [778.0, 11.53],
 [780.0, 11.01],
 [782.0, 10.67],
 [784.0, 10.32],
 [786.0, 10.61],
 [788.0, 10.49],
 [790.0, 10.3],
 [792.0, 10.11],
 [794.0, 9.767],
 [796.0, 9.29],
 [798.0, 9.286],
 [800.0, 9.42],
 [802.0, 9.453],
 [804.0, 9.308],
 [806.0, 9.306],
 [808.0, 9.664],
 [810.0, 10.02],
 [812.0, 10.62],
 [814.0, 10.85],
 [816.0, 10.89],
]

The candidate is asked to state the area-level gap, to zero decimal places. 150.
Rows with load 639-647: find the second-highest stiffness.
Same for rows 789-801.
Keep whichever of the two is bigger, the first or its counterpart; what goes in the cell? 10.1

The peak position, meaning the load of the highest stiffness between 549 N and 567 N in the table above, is 562.0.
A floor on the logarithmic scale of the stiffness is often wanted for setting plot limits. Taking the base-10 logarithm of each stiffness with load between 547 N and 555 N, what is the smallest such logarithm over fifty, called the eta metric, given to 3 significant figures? 0.0191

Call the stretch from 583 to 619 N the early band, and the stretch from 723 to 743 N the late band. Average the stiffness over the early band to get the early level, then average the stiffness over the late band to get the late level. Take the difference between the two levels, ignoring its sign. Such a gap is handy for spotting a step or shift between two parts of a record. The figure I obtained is 0.81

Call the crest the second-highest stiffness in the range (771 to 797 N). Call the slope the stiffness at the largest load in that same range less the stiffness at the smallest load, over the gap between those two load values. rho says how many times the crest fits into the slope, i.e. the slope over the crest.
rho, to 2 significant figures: -0.011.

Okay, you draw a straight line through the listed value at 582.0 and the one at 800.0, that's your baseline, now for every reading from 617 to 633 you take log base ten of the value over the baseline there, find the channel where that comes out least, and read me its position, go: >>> 632.0 N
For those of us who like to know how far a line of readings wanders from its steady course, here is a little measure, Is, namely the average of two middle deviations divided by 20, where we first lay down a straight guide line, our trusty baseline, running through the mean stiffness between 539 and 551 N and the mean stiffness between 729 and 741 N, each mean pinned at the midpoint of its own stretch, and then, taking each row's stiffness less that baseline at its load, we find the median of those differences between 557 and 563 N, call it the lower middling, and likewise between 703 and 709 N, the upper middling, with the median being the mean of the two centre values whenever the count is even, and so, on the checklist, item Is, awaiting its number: 0.014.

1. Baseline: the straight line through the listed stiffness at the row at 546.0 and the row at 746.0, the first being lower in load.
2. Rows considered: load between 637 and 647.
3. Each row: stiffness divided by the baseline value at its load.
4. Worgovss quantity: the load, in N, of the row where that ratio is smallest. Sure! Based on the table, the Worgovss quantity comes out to 638.0 N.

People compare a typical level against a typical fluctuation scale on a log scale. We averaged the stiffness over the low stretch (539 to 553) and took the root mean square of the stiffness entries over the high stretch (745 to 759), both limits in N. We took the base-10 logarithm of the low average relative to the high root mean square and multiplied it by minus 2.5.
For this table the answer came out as 0.3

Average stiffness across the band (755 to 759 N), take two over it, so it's 0.170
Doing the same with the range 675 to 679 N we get 0.191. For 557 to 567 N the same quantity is 0.213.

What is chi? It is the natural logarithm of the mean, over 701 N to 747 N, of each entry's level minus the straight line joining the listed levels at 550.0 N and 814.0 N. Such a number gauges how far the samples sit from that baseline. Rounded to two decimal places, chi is -0.05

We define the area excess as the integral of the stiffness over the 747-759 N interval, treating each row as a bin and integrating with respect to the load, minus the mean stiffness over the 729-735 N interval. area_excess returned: 130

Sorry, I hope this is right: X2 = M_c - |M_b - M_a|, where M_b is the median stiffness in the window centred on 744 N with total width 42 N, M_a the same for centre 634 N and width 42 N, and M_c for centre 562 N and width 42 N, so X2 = 7.0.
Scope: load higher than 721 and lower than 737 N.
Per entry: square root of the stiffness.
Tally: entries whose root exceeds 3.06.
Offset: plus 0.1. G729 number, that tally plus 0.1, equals 8.1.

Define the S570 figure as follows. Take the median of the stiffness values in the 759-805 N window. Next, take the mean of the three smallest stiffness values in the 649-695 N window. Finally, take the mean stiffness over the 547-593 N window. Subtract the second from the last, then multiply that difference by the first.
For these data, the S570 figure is -6.9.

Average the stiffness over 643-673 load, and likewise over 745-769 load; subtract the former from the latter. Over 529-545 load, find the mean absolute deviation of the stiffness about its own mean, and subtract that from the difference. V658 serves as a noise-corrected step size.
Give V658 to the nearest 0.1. 1.7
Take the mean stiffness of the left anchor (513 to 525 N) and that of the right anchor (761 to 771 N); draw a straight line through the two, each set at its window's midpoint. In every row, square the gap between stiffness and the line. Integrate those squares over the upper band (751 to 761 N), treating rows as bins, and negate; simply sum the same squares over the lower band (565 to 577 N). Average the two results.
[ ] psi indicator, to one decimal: 1.1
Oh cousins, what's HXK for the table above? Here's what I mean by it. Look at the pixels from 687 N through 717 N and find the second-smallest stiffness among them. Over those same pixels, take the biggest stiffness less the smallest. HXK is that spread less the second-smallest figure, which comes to -9.2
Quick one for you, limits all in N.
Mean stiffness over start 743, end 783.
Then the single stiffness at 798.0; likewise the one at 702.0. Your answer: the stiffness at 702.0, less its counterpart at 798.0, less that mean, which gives -10.6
